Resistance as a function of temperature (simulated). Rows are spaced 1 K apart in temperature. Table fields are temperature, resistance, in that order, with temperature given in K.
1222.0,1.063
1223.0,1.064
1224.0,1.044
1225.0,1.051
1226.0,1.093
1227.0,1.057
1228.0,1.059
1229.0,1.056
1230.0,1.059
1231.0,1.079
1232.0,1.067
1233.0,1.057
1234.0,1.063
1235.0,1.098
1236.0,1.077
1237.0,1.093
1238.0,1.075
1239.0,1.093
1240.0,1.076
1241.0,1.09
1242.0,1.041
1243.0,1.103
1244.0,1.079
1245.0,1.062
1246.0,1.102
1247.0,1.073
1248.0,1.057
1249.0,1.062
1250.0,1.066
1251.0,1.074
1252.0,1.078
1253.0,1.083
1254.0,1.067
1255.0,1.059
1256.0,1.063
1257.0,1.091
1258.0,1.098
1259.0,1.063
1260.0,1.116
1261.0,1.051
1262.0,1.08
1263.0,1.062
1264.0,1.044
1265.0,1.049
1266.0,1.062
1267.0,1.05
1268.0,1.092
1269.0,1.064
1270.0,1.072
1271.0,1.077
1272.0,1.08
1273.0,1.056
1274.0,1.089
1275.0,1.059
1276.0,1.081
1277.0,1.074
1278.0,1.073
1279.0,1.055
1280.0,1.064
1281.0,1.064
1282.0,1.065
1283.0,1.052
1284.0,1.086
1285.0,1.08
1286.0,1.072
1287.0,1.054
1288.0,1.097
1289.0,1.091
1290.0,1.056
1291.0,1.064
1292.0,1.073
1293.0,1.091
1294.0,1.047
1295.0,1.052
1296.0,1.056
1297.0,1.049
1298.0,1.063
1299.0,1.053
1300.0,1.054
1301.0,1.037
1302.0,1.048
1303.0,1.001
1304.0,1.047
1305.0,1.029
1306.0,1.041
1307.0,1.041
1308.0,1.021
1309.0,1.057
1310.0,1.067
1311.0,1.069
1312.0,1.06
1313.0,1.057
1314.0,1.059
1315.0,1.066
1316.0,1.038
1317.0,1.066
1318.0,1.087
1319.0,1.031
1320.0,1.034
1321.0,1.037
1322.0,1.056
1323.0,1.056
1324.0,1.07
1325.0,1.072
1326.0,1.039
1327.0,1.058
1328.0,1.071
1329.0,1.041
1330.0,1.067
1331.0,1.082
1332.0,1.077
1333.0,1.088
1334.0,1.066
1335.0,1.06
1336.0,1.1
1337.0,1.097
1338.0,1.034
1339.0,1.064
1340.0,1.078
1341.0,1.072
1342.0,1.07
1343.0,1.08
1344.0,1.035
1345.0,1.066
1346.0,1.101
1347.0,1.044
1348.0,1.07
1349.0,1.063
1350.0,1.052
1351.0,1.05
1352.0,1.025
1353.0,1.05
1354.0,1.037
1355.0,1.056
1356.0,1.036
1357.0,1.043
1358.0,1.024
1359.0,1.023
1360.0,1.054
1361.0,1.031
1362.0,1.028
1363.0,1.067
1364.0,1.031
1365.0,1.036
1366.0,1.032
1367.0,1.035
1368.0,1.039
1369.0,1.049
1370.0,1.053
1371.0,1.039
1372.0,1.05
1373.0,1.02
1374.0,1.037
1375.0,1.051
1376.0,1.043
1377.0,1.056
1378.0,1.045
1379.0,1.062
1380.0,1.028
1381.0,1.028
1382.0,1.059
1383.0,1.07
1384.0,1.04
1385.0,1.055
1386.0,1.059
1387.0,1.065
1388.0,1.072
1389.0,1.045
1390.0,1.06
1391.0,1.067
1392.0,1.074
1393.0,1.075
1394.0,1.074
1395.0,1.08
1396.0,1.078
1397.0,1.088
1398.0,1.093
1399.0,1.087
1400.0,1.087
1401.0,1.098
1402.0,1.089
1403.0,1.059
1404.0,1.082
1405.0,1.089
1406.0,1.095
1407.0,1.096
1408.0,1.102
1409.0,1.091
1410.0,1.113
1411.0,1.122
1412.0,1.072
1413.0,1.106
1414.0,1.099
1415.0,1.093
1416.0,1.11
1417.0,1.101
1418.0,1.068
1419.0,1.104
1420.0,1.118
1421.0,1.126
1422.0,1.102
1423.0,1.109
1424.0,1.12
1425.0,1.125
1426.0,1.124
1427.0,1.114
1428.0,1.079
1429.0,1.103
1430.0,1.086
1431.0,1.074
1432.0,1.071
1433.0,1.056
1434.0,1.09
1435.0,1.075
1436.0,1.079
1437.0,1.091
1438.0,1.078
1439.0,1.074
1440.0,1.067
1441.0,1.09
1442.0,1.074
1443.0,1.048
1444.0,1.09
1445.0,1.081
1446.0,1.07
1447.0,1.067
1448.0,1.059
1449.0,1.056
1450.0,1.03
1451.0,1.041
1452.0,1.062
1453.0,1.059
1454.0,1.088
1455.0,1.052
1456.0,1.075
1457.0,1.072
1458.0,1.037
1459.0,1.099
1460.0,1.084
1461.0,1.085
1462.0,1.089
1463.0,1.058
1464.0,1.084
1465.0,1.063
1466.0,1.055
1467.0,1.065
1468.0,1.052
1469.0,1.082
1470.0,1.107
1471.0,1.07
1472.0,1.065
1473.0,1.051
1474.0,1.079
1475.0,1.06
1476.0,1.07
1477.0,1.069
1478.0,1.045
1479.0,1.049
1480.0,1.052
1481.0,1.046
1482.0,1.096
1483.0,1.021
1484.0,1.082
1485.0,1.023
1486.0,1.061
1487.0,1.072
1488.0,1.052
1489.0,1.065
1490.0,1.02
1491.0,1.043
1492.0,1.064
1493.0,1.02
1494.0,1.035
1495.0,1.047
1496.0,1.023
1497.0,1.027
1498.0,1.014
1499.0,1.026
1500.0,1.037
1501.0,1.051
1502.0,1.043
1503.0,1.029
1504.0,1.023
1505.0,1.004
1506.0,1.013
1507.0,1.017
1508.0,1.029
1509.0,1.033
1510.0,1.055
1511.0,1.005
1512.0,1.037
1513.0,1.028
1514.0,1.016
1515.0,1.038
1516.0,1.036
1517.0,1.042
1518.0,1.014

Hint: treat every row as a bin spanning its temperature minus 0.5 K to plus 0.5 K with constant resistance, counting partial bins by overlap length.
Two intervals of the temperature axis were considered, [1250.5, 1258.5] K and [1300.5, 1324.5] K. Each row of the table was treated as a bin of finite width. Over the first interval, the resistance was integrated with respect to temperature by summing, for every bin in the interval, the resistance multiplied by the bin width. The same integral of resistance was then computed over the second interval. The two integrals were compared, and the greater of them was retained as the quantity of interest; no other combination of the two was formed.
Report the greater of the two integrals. 25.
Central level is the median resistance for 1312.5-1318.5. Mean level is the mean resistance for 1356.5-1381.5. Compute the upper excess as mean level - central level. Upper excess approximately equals -0.022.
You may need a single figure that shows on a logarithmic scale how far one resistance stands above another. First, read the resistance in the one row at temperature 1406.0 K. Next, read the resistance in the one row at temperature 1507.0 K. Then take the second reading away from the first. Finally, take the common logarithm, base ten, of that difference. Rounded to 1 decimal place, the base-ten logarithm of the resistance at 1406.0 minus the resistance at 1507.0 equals -1.1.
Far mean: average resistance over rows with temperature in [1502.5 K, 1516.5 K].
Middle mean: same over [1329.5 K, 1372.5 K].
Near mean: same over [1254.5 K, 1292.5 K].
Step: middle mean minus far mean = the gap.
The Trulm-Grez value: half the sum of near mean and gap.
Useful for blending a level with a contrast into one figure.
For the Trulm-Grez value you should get 0.550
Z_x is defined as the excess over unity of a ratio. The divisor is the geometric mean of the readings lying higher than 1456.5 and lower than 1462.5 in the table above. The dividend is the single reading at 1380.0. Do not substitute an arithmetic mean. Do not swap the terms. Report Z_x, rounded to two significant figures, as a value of -0.046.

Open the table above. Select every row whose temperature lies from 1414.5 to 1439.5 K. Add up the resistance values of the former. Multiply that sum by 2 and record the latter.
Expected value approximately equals 55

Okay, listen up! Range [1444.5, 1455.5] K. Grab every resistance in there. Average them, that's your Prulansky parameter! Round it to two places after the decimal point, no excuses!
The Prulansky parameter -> 1.06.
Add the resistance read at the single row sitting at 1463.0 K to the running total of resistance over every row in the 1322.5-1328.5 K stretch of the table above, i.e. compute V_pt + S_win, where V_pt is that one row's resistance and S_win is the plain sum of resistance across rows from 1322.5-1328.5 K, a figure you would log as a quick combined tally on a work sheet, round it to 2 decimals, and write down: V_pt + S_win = 7.42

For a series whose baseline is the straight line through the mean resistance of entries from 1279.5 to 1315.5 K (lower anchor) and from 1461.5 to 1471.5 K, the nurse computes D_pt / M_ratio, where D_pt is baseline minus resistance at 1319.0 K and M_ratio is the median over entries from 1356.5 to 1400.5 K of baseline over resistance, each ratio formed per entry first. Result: 0.03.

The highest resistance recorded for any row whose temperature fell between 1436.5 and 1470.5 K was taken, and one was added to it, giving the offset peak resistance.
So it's 2.11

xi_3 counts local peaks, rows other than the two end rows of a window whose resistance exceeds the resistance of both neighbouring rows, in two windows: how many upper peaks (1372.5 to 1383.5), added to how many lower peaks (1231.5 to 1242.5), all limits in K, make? 7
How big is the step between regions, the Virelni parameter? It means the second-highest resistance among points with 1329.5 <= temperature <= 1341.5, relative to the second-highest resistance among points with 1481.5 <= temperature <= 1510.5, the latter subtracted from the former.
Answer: 0.015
